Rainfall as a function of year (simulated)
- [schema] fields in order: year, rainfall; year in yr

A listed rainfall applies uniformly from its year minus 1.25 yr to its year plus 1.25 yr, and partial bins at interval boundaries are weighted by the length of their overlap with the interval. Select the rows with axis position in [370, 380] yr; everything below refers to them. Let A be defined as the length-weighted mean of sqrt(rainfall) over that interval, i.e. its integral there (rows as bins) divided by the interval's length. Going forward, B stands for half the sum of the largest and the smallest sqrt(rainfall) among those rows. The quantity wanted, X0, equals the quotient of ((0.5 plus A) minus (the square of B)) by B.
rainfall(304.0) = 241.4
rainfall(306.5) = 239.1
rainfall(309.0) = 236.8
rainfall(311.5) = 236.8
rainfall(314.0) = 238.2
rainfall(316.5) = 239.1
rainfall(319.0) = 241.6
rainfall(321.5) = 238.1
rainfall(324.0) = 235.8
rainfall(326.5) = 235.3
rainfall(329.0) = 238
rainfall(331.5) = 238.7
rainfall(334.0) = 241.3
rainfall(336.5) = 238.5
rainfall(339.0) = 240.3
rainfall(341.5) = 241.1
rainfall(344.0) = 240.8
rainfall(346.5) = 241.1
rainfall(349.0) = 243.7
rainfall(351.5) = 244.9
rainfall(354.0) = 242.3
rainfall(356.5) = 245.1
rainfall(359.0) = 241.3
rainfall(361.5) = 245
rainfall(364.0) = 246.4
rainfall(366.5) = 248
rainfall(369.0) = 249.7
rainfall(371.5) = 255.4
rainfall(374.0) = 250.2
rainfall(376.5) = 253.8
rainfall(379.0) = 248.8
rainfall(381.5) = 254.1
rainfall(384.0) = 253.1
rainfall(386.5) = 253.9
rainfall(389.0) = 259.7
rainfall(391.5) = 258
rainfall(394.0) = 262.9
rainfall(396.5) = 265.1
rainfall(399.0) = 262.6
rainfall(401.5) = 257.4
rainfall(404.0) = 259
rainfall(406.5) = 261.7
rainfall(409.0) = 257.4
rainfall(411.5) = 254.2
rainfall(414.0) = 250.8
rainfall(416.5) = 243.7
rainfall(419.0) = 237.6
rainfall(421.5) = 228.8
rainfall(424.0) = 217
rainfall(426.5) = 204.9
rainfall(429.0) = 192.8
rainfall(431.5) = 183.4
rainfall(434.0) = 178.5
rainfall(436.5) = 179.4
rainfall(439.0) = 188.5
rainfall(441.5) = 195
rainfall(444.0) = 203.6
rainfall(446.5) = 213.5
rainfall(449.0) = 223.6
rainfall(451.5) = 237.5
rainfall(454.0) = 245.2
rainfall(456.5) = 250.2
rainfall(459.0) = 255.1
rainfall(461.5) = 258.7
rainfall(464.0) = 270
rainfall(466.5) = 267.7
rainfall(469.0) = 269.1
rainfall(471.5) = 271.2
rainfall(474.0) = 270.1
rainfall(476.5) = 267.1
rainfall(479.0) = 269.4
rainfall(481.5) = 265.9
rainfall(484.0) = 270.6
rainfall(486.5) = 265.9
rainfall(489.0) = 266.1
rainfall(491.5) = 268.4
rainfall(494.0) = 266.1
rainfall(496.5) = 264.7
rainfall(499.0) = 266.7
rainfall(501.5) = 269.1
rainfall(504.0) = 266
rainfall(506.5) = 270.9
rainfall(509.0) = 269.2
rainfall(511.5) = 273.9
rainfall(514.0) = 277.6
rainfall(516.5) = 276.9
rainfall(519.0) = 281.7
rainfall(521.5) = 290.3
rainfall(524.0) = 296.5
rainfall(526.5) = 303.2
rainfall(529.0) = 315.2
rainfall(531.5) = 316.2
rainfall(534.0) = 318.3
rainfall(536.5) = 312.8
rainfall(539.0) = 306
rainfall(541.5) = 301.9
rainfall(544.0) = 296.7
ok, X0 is -14.8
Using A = 15.9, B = 15.9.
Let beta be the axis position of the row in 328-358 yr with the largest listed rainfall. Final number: 356.5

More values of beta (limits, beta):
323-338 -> 334.0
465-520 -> 519.0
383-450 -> 396.5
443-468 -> 464.0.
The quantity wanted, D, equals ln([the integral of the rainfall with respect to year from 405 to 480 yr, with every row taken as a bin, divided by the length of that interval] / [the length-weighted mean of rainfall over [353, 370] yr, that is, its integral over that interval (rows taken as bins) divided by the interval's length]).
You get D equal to -0.04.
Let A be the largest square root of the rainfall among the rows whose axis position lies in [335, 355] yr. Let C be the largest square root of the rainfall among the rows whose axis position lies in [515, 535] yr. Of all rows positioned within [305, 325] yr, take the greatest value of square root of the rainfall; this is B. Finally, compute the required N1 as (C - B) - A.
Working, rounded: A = 15.65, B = 15.5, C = 17.8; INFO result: -13.4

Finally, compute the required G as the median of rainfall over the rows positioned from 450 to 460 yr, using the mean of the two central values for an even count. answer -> 248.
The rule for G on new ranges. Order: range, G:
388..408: 261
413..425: 238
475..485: 268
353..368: 245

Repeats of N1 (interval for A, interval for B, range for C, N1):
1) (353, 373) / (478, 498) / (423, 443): -17.7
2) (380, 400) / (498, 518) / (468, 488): -16.5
